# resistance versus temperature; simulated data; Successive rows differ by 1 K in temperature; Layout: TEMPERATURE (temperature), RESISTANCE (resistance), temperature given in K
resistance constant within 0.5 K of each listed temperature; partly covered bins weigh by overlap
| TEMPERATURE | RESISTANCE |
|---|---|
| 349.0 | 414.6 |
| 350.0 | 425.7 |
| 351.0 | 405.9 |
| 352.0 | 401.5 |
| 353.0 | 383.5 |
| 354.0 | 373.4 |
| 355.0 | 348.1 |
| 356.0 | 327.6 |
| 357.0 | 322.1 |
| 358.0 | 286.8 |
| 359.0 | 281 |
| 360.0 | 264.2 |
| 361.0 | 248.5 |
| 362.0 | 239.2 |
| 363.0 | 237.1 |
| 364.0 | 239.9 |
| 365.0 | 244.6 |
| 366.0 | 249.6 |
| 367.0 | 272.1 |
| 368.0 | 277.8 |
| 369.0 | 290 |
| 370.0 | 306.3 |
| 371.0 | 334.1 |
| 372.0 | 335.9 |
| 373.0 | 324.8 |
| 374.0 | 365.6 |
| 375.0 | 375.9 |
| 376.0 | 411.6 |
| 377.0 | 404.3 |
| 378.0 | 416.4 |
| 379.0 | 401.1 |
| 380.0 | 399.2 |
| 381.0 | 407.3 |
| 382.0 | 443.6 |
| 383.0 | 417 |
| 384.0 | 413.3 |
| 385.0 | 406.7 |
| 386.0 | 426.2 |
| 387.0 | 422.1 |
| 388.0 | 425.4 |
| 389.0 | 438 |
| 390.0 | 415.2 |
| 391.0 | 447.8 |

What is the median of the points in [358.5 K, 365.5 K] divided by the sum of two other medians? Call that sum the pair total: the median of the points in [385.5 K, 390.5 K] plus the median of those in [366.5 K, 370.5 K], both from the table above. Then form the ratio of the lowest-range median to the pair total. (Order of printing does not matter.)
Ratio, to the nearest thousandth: 0.345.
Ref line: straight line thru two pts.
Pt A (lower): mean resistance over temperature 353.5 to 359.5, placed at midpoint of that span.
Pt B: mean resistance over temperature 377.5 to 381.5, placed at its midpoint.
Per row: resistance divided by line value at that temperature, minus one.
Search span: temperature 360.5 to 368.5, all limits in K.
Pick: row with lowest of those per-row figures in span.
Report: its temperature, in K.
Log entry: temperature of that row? 363.0 K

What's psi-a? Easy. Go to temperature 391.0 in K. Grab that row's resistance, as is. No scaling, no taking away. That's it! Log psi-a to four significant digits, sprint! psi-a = 447.8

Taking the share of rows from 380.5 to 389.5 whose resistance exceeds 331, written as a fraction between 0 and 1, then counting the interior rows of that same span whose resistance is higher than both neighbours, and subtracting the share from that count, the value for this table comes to 1.00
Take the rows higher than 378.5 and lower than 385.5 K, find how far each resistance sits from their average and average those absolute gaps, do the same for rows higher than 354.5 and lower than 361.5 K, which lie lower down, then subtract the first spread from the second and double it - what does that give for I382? 41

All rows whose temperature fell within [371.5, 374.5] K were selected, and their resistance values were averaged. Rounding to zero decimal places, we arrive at 342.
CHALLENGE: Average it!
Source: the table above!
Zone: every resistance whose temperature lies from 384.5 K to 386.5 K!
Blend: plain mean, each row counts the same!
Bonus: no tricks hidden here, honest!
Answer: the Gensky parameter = 416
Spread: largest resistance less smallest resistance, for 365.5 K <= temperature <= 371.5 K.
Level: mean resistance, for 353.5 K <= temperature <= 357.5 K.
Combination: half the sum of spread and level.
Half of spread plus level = 214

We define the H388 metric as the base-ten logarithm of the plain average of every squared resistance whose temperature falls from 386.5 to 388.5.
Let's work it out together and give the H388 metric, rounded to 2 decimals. 5.25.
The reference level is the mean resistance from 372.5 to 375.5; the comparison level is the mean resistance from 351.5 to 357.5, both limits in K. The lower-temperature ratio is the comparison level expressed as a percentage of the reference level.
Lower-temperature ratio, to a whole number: 101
